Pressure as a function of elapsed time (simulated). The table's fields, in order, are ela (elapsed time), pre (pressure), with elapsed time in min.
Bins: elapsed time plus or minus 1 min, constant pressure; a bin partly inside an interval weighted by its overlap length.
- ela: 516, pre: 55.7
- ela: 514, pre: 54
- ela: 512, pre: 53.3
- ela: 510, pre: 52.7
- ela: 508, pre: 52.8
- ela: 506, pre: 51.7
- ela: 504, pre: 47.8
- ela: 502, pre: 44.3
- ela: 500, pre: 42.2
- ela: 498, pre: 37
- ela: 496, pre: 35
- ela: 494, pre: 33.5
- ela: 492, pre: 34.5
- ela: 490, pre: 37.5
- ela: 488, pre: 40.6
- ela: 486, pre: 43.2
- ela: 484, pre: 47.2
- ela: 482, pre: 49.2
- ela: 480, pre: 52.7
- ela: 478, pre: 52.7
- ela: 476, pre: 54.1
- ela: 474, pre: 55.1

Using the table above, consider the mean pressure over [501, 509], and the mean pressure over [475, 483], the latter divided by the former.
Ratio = 1.1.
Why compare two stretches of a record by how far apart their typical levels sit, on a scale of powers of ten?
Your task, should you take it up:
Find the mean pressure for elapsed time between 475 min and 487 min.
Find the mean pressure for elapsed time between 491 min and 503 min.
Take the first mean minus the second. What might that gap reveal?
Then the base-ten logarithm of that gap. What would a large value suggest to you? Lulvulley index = 1.08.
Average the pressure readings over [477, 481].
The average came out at 53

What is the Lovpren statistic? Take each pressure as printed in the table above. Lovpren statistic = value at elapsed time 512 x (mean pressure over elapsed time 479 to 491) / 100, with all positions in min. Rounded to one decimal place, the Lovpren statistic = 24.0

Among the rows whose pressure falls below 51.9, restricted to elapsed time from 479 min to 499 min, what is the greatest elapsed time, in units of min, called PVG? 498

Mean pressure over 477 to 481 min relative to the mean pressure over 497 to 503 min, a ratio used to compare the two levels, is 1.28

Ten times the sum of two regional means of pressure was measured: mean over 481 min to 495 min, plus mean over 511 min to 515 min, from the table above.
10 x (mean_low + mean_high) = 945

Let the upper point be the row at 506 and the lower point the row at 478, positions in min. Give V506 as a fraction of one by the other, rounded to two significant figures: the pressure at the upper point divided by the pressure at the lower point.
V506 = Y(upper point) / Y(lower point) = 0.98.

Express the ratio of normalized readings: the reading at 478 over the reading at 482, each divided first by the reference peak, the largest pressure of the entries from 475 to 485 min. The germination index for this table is 1.1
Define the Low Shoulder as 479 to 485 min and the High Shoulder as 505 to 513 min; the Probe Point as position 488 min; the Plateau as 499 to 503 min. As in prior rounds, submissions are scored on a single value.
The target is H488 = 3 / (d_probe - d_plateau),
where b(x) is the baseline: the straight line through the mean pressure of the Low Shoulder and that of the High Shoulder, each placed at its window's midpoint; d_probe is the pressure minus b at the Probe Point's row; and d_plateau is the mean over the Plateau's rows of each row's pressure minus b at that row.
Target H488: -2.4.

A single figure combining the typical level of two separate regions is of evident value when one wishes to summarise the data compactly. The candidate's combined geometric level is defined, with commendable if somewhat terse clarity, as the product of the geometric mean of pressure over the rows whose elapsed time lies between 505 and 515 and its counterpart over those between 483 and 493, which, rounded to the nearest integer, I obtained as 2135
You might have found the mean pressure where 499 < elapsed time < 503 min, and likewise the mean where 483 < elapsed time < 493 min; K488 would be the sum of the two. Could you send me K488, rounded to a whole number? 84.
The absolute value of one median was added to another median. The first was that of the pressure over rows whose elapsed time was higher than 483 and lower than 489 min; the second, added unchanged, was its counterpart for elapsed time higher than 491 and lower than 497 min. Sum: 78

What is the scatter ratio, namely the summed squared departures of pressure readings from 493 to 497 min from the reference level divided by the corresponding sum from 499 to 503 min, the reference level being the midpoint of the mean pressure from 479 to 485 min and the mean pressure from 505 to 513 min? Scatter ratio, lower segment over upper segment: 4.5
